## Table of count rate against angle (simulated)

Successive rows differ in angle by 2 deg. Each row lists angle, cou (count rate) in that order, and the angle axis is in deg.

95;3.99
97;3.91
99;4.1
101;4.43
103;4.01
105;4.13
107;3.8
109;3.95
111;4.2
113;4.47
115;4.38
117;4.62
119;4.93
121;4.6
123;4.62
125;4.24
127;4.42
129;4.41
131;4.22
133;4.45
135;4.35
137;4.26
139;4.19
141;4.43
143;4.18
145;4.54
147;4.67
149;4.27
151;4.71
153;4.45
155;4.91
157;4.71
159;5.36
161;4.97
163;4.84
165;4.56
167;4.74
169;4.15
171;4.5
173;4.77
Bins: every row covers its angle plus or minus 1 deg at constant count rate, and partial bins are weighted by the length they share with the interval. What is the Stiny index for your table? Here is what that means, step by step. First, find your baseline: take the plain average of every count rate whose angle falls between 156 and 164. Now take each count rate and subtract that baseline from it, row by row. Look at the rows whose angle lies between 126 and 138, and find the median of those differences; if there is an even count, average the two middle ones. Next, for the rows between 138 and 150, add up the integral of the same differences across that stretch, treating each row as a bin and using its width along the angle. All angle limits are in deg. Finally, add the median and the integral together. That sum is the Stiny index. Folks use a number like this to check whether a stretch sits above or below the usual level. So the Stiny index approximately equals -7.7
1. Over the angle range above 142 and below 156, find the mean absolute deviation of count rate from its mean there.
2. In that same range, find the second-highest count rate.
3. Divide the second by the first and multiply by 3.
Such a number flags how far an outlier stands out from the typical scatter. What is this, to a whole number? 71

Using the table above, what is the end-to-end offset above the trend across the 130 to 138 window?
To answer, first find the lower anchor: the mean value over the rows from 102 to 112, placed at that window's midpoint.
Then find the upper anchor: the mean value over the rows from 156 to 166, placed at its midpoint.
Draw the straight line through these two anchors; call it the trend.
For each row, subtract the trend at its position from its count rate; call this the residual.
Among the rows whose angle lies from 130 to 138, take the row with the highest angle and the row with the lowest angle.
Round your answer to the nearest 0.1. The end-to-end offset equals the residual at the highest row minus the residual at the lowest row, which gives -0.1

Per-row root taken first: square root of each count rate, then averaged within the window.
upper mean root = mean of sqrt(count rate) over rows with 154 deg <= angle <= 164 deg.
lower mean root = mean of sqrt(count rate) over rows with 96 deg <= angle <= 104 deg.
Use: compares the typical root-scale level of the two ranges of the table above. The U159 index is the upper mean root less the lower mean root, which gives 0.20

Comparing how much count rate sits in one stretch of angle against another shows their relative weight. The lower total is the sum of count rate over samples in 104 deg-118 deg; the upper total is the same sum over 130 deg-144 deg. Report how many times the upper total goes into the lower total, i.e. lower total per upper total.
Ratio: 1.0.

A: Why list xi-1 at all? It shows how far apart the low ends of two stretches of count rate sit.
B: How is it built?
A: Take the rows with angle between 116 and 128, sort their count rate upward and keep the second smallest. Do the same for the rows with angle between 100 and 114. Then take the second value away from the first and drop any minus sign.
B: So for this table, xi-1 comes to 0.47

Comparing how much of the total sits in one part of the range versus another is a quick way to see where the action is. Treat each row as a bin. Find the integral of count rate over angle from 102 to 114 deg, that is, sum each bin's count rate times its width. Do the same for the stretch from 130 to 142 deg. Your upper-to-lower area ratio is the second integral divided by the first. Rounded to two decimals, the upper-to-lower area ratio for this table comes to 1.05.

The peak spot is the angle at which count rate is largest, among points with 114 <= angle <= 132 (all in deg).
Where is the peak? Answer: 119 deg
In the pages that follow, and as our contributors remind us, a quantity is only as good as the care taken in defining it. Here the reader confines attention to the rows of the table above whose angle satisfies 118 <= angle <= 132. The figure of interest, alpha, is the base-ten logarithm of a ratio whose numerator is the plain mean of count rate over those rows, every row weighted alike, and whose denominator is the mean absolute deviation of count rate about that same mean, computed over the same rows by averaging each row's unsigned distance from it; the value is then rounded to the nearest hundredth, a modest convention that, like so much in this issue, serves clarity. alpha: 1.37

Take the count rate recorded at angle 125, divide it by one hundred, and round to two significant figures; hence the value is 0.042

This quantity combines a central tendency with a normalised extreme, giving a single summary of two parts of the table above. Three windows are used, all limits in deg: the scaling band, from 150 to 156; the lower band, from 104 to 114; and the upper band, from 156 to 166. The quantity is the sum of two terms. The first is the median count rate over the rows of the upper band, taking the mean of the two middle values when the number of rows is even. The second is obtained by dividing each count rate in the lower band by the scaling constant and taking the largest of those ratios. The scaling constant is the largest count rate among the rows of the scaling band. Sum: 5.75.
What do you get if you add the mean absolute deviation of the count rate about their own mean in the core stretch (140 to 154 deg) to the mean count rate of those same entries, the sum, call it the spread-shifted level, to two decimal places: 4.61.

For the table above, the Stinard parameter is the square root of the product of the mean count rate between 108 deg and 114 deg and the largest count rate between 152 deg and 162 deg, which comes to 4.75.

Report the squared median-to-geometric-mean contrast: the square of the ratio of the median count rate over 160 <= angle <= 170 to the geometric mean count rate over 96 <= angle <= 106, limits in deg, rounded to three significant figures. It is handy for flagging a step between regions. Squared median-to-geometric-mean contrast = 1.33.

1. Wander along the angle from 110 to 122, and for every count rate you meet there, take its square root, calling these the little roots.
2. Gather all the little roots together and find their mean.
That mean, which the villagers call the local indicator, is 2.13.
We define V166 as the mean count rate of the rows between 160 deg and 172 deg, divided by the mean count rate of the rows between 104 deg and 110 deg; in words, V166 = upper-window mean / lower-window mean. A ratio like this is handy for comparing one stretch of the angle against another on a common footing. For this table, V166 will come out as 1.17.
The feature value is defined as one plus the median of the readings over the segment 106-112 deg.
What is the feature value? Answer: 4.95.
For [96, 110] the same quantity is 5.01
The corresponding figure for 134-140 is 5.26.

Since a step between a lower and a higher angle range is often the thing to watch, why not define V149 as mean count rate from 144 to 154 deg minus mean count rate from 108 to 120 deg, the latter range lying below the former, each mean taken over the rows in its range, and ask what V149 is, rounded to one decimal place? 0.1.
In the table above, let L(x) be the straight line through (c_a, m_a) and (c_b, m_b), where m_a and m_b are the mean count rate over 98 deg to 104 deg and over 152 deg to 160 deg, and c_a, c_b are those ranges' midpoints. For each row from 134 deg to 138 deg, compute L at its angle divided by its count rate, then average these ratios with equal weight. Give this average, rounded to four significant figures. 1.071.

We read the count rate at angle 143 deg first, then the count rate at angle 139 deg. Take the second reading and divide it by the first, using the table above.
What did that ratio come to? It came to 1.00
